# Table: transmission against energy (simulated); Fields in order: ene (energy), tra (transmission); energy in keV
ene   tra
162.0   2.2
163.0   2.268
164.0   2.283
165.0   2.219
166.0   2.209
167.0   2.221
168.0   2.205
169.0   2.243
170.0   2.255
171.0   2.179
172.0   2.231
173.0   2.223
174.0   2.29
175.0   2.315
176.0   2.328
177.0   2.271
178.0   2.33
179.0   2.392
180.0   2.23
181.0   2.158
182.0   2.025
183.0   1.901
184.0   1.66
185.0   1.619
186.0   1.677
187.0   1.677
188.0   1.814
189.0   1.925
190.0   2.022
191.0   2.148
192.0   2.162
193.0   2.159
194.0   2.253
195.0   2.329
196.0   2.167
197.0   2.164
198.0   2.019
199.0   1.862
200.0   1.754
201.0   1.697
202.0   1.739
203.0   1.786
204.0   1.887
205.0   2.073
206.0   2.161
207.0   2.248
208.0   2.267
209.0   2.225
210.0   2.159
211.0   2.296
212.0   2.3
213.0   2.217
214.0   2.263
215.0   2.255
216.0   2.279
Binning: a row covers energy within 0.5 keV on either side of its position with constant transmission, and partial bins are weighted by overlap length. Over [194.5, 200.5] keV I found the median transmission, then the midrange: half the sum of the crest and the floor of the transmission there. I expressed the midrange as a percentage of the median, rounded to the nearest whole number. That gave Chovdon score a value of 98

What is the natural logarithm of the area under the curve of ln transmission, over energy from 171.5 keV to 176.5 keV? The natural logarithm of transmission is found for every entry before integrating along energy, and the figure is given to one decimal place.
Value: 1.4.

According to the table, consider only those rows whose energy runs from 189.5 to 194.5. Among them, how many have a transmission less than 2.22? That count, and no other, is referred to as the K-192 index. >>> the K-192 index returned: 4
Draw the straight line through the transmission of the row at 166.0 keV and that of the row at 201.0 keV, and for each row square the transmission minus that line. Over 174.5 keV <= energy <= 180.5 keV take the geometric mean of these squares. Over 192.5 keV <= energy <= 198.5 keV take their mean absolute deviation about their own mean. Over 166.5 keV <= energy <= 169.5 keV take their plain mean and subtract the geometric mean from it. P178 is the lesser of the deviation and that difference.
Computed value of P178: -0.07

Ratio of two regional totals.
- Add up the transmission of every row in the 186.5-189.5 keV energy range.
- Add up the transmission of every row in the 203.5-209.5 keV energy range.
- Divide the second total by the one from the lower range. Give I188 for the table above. 2.4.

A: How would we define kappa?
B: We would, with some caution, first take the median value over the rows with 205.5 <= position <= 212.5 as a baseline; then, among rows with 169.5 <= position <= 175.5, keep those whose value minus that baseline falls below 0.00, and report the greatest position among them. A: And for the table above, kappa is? 173.0 keV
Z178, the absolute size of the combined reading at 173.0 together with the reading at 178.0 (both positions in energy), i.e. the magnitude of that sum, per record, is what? 4.6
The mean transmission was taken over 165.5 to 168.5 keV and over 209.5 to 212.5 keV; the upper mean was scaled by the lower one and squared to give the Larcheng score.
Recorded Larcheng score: 1.04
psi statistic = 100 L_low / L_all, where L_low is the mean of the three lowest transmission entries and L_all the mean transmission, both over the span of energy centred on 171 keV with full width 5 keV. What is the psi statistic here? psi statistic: 99.3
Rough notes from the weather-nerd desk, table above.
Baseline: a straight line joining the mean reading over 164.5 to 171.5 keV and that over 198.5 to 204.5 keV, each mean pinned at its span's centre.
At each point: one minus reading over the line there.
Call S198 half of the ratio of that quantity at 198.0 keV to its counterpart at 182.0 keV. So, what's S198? -7.7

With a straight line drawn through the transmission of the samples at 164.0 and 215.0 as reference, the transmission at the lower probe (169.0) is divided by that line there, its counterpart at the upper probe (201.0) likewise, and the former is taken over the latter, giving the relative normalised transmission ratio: 1.31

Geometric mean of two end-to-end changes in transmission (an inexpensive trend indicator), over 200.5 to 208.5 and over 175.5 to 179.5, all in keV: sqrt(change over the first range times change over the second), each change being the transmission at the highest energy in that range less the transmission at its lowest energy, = 0.19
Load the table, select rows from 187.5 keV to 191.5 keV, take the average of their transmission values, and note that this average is 2.0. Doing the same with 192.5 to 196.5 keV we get 2.2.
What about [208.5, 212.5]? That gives 2.2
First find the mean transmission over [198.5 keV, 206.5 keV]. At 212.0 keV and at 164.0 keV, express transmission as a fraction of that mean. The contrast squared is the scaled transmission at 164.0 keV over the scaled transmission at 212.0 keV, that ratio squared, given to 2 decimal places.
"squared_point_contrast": 0.99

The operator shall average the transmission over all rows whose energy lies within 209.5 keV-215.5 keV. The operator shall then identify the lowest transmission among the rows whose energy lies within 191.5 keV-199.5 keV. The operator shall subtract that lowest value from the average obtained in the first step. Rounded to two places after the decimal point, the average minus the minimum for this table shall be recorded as 0.39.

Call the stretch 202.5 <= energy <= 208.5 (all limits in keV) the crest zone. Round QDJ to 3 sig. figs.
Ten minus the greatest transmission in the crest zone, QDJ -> 7.73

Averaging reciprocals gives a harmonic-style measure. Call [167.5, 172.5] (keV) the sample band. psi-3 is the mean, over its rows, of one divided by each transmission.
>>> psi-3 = 0.450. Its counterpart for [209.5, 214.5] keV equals 0.445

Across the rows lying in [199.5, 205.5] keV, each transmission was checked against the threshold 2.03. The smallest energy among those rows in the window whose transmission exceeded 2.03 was 205.0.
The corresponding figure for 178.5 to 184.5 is 179.0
